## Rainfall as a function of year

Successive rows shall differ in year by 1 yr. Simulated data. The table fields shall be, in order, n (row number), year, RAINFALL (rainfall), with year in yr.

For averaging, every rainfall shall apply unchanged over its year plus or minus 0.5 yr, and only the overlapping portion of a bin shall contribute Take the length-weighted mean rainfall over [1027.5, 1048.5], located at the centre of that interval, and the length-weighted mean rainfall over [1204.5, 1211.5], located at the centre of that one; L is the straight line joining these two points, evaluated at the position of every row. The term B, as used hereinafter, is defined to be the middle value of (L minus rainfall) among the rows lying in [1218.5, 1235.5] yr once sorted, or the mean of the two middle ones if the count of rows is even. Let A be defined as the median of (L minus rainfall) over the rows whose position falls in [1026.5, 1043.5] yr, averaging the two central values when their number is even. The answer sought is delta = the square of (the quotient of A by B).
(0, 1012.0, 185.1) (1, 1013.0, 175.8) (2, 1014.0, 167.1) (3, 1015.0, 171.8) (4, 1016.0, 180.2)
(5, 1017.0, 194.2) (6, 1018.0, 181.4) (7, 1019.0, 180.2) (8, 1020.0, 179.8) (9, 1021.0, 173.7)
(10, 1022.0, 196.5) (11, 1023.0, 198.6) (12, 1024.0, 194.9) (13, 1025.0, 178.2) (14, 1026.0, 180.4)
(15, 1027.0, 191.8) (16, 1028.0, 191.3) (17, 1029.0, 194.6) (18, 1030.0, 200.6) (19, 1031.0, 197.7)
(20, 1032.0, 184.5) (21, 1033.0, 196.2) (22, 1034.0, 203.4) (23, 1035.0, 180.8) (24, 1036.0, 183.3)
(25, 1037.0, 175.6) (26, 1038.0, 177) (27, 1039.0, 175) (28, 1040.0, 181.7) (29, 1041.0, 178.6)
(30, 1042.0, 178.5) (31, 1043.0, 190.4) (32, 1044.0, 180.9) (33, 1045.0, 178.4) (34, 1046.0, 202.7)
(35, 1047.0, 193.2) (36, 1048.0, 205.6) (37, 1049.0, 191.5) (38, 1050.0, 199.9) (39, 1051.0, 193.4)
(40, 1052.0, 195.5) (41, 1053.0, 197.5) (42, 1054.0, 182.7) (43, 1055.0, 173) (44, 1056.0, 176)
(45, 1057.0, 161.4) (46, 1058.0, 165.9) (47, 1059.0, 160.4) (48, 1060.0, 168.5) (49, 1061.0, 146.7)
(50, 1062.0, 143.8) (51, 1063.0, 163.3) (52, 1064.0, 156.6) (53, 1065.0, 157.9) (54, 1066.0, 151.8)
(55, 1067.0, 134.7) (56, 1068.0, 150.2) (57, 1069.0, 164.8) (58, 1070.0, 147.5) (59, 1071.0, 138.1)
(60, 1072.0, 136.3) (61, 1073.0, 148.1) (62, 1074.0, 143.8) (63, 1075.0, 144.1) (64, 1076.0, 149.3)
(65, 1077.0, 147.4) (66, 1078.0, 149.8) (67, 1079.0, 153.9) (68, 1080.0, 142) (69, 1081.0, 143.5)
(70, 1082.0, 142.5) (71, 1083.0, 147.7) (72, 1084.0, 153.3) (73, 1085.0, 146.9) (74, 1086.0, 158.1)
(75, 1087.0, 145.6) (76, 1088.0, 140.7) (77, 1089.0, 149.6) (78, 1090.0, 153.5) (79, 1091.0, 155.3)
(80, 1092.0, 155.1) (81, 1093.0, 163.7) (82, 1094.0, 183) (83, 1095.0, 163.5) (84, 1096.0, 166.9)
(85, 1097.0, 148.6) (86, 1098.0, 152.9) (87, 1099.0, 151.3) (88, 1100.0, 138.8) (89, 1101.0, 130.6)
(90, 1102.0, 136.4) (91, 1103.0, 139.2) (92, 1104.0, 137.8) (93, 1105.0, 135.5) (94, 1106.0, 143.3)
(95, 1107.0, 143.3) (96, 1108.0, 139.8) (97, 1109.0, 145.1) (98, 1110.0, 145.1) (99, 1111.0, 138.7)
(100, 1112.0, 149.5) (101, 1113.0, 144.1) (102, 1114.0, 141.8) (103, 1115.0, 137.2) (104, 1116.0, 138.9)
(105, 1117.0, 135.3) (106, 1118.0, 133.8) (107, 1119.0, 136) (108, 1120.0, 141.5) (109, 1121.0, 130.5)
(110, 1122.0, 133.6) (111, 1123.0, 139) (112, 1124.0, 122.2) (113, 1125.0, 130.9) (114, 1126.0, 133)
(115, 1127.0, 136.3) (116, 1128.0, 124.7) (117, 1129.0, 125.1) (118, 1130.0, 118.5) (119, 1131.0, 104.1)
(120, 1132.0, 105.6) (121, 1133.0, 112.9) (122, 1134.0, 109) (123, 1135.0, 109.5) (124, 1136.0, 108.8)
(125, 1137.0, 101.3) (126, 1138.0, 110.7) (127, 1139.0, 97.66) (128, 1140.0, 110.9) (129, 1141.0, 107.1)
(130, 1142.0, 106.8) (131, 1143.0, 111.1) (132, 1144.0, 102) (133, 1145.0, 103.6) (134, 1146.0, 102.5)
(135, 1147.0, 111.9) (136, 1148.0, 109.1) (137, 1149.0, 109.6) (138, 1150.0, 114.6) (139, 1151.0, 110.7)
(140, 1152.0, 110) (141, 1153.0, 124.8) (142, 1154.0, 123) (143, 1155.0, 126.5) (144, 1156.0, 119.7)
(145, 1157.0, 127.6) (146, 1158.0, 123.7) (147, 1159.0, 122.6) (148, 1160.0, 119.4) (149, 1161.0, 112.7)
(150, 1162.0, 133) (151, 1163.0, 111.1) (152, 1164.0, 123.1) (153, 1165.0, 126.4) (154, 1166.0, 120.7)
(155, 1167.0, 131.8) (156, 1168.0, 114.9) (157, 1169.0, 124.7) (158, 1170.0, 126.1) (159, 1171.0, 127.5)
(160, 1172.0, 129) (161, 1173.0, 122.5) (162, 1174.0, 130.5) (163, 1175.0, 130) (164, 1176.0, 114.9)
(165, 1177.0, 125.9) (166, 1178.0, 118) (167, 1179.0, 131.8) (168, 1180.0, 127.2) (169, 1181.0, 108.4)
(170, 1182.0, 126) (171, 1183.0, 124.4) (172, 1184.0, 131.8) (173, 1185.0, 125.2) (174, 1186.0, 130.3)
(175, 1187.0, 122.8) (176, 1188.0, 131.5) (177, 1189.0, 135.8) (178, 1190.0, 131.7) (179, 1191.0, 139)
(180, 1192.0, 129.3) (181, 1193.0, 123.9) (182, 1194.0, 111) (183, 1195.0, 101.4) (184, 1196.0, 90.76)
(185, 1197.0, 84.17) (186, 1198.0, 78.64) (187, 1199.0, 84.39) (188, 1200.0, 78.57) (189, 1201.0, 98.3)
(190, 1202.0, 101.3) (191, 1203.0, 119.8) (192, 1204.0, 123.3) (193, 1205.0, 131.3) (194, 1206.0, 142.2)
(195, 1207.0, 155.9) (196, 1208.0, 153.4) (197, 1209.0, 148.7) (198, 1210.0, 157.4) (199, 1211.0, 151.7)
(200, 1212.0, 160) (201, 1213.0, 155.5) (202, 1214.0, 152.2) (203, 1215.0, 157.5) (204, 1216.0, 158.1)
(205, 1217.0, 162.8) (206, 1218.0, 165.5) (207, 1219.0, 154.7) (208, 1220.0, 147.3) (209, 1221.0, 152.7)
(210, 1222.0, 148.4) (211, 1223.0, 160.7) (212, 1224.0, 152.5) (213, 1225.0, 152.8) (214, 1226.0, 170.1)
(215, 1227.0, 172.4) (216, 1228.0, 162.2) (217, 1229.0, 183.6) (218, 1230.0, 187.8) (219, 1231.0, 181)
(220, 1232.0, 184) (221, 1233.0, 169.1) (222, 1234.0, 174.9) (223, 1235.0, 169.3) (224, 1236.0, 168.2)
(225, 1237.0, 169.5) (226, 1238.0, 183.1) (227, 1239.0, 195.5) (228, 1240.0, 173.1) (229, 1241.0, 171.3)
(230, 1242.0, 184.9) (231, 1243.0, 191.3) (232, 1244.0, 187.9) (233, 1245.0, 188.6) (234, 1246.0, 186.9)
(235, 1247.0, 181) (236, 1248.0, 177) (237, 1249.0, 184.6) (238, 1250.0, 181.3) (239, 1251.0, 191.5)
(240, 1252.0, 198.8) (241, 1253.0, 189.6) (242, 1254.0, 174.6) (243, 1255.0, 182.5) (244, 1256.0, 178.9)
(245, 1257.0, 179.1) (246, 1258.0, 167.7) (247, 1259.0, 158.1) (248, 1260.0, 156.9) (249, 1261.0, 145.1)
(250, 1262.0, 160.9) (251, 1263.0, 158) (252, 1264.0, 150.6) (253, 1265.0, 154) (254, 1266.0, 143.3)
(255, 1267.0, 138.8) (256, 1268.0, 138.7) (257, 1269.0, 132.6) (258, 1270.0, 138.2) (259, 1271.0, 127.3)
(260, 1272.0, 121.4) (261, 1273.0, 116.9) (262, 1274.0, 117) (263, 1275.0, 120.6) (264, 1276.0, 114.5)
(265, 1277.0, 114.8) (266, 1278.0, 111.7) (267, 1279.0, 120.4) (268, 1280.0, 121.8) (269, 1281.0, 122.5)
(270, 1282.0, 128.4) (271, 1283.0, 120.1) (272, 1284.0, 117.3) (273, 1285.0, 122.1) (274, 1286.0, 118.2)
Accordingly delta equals 0.0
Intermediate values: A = 5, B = -25.6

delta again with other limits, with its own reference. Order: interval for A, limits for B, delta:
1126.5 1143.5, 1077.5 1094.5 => 4.4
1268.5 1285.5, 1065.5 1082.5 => 0.1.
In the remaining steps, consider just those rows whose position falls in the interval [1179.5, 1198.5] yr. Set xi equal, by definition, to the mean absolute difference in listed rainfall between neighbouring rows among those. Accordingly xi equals 8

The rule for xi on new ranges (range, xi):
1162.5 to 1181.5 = 8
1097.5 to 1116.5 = 5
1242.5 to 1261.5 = 6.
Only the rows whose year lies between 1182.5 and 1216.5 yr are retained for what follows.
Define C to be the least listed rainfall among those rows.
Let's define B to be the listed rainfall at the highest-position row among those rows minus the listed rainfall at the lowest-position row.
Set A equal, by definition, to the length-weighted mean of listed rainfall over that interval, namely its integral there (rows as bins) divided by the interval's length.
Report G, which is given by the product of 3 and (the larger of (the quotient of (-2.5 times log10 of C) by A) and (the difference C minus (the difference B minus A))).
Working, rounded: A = 127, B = 34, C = 78.57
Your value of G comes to 516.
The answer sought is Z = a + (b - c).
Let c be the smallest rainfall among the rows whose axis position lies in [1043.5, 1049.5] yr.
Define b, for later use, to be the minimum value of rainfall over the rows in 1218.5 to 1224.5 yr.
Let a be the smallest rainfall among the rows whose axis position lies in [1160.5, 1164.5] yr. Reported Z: 80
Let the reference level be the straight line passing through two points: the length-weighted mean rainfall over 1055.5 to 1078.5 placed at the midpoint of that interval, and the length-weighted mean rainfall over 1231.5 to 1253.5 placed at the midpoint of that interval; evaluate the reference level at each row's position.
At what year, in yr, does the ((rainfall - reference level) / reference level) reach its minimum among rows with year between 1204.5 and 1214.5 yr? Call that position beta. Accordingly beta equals 1205.0 yr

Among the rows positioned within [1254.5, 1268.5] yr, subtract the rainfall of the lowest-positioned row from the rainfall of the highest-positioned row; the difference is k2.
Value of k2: -44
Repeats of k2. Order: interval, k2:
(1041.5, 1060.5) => -10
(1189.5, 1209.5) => 17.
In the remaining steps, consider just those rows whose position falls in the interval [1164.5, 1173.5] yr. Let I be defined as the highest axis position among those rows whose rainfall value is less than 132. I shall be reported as 1173.0 yr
